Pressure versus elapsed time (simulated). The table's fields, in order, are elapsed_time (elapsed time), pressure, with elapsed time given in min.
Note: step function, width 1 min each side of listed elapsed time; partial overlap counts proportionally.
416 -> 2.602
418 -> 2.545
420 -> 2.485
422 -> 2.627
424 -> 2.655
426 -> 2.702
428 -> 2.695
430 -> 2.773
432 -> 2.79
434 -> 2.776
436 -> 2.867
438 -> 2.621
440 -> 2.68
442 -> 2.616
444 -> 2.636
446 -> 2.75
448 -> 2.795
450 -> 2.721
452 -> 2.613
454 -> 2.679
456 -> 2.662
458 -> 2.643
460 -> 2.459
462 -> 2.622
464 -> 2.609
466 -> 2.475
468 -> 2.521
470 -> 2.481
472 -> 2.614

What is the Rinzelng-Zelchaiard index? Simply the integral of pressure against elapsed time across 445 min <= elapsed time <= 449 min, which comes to 11.1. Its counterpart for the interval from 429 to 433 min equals 11.1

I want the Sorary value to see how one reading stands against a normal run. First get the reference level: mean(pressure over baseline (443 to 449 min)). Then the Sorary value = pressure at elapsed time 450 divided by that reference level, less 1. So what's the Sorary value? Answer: -0.002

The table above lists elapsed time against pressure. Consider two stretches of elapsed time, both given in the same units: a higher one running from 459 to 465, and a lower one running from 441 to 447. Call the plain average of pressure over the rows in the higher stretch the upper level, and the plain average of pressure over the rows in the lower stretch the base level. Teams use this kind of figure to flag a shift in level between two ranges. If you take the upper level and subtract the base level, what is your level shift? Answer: -0.104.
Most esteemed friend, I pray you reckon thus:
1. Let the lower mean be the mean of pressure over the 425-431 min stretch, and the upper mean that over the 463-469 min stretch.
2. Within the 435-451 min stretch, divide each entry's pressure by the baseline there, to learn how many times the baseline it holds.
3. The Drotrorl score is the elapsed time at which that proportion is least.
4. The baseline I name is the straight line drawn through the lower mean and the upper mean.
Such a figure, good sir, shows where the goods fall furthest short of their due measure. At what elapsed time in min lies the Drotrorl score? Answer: 438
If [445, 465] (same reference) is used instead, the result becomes 460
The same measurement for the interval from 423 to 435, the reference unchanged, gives 424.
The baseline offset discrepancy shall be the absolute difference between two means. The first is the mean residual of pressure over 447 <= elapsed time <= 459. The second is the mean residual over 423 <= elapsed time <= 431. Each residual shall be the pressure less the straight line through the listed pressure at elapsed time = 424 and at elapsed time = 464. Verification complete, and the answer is 0.01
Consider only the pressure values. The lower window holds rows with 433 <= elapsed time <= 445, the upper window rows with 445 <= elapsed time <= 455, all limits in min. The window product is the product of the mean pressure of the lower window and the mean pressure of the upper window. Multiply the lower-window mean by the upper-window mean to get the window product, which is 7.32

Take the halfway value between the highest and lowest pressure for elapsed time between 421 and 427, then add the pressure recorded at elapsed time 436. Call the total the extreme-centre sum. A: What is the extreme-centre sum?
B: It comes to 5.53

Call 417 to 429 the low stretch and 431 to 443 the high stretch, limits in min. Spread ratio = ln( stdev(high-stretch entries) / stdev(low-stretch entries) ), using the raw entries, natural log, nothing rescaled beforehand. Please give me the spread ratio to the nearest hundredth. 0.16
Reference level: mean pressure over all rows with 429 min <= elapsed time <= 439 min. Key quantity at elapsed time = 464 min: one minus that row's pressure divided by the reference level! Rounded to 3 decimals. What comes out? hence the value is 0.057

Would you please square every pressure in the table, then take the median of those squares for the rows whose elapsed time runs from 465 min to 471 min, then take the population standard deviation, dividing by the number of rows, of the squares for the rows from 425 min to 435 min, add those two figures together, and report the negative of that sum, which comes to -6.38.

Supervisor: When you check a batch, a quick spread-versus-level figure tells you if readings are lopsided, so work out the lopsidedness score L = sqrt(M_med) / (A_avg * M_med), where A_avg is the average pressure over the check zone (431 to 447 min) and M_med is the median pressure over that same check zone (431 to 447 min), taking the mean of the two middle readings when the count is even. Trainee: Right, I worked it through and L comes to 0.223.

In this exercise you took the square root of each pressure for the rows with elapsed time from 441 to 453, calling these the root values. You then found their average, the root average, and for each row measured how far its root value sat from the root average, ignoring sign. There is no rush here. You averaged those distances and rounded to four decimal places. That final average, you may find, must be 0.0204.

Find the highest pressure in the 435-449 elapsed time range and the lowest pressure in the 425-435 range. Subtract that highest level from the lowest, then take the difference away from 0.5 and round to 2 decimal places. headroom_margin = 0.67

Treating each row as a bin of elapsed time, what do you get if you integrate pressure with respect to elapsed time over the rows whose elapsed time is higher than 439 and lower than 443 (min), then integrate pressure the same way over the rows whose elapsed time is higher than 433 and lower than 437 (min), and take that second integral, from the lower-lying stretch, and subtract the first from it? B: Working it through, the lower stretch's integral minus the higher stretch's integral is 0.69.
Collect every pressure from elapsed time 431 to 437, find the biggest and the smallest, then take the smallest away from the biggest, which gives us 0.09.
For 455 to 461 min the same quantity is 0.20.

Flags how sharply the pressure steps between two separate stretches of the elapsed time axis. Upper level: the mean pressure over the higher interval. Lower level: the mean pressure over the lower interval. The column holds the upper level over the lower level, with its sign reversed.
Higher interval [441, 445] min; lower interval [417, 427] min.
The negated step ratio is -1.01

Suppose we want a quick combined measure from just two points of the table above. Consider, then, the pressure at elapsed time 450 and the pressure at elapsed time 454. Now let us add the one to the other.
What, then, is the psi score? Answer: 5.40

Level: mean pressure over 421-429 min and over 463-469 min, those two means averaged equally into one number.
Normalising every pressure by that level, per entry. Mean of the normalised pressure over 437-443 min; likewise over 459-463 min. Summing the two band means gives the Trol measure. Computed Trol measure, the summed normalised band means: 1.99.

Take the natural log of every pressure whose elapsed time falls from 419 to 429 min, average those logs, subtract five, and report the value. -4.032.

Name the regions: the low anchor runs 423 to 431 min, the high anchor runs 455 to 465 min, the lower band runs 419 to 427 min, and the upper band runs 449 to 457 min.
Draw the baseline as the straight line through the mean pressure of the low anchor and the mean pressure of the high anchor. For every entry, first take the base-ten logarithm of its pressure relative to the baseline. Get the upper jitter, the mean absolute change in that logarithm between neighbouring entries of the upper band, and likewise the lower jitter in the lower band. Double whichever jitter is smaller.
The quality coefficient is 0.020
